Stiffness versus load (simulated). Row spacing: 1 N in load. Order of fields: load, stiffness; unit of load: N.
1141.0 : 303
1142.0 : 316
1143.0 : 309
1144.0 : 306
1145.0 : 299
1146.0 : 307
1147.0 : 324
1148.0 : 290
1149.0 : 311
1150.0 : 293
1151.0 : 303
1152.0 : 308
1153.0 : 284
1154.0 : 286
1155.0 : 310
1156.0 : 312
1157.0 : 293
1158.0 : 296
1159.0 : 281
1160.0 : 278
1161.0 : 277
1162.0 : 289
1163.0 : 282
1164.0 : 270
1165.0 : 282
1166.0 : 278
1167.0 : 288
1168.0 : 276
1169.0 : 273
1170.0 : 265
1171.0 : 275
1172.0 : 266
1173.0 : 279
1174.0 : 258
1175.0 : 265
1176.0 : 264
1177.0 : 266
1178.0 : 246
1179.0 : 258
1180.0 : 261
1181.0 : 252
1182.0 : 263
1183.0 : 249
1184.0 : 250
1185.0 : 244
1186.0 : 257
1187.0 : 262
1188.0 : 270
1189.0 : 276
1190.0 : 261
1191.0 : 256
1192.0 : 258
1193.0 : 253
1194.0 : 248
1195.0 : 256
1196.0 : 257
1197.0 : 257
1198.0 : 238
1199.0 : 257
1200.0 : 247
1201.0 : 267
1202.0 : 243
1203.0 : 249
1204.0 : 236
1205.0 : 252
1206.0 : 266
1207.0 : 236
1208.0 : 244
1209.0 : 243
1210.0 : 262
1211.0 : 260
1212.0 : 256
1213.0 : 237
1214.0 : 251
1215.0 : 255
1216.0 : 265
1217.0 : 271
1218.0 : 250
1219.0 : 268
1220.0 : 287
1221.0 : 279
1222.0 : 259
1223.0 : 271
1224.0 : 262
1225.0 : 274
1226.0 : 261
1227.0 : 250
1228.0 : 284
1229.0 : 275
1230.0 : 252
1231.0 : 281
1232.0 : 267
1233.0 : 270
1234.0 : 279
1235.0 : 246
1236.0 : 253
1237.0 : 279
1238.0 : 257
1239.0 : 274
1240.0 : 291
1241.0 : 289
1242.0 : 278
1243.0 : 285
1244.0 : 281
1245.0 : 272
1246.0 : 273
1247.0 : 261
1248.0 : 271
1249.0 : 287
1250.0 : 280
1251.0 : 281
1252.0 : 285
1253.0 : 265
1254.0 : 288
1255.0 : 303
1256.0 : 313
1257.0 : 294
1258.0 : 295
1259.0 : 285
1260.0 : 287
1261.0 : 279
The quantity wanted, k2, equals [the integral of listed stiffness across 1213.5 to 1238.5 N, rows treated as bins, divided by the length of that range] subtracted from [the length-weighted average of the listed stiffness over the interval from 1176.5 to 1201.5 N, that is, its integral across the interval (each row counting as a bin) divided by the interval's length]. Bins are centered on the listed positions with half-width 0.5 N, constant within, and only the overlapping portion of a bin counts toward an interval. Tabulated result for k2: -9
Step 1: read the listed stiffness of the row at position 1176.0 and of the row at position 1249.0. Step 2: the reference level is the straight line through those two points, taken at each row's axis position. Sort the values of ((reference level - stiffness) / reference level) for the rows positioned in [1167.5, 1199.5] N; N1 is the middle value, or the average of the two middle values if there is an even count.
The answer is 0.027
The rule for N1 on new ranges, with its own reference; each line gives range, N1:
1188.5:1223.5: 0.055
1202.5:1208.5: 0.098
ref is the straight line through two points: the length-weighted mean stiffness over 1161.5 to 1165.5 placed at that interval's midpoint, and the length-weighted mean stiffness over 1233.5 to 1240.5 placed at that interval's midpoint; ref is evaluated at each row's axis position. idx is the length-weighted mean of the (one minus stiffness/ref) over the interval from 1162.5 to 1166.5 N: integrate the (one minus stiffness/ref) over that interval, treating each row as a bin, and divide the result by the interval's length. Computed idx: 0.009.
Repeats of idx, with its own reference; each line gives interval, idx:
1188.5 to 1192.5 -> 0.049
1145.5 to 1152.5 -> -0.078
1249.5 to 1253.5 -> -0.044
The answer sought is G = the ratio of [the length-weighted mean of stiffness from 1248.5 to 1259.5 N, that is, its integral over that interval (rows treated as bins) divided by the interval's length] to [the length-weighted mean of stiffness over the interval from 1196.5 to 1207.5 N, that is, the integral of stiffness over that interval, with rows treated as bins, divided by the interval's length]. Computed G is 1.16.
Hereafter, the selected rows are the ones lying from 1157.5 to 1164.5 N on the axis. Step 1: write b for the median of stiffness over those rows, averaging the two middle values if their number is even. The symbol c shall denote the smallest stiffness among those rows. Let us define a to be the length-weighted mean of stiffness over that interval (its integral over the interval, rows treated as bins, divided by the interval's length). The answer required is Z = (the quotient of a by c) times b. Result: 293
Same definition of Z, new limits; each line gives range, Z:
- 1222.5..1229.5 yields 291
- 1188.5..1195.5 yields 267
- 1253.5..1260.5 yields 304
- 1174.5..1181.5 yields 275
